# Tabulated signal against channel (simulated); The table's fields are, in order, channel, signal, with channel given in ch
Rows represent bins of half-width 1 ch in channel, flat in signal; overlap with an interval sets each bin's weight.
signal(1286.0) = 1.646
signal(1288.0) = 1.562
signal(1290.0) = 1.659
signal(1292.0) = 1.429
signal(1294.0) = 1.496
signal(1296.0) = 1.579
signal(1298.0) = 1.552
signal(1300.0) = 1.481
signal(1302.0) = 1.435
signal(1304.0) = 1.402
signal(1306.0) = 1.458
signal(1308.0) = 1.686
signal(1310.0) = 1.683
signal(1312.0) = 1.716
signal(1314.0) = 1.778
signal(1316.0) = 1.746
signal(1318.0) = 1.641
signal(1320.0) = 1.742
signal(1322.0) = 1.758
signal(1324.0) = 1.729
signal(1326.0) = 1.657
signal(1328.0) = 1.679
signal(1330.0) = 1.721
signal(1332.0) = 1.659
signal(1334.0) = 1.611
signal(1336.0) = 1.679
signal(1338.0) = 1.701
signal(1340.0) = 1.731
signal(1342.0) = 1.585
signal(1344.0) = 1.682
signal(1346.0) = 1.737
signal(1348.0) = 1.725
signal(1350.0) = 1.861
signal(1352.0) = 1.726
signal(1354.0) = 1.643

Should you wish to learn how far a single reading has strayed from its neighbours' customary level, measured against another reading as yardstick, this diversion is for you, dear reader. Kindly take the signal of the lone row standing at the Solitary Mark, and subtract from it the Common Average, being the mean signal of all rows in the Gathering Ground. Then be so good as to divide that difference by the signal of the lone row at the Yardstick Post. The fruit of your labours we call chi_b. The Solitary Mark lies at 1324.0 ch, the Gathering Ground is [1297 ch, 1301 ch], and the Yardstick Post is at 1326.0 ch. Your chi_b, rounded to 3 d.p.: 0.128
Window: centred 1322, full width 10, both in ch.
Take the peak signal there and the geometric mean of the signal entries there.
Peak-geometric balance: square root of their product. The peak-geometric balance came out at 1.73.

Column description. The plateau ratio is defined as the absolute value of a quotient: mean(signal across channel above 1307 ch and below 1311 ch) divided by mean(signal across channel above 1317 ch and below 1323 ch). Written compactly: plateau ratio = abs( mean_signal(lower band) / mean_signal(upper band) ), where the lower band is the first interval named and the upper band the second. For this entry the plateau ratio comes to 0.98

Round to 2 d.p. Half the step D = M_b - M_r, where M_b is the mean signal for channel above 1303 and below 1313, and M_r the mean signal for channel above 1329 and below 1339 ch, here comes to -0.04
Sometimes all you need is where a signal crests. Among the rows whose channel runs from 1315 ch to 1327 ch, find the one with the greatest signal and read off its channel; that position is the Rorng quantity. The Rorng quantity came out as 1322.0 ch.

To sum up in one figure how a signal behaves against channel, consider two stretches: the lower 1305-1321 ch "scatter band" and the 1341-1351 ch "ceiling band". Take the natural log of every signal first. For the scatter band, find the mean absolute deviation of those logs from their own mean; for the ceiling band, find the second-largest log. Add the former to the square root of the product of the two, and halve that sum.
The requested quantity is 0.096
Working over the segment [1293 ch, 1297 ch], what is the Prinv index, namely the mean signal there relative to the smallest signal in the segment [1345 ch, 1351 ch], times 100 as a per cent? 89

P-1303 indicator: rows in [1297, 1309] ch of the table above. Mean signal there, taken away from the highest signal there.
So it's 0.184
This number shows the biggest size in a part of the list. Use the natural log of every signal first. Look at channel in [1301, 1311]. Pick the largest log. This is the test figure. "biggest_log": 0.522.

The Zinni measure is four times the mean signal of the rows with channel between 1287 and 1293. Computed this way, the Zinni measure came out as 6.2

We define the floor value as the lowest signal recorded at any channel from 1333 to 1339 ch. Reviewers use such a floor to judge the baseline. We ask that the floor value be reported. 1.611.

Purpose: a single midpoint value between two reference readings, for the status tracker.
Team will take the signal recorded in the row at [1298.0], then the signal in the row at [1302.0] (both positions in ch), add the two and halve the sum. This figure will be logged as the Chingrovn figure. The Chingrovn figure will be 1.49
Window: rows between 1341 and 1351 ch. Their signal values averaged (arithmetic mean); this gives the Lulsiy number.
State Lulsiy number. 1.72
